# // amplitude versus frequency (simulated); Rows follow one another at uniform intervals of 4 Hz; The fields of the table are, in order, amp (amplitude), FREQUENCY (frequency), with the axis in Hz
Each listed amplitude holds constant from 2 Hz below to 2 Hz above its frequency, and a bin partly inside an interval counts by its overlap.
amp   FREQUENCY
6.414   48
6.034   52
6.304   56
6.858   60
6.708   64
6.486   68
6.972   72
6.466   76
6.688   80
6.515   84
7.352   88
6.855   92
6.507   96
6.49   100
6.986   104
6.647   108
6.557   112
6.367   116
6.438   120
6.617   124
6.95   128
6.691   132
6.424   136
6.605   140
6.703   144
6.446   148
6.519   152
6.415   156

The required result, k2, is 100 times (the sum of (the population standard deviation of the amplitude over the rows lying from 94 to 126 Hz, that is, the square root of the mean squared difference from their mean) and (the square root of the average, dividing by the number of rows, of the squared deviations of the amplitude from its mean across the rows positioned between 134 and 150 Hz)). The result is 29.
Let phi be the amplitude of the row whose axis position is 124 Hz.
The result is 6.617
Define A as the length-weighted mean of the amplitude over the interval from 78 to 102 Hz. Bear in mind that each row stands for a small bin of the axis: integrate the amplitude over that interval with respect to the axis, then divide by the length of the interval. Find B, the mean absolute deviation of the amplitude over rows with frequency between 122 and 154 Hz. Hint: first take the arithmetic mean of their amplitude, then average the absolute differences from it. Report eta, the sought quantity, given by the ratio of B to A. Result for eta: 0.018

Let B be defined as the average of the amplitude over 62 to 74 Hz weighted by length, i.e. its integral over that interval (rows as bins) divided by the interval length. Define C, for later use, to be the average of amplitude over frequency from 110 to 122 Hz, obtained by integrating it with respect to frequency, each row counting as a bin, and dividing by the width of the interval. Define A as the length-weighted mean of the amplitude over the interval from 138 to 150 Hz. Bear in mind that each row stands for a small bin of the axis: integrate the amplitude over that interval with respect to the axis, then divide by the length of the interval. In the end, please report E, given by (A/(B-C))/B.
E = 4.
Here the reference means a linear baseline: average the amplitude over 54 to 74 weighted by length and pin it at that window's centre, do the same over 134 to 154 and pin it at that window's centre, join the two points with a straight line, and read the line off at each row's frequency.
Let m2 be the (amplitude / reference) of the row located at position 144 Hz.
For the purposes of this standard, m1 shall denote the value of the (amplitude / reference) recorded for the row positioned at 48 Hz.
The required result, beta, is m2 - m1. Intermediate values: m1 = 0.96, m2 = 1.03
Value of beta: 0.07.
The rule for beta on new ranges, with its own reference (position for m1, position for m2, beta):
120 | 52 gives -0.08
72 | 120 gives -0.07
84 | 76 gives -0.01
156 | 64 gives 0.02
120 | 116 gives -0.01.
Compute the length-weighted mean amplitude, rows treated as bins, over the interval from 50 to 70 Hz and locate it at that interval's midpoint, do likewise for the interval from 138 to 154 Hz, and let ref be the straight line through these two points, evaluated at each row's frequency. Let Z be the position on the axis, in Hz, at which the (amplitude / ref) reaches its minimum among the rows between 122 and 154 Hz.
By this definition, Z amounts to 136 Hz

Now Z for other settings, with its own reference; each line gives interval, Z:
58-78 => 76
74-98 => 76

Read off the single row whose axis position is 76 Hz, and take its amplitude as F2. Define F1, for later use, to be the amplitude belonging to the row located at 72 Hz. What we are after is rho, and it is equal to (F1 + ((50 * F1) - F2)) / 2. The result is 175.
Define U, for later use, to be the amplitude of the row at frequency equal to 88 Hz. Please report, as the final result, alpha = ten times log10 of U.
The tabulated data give 8.66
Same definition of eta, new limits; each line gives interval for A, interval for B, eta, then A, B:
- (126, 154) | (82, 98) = 0.045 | 6.62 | 0.30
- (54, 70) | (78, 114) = 0.034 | 6.59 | 0.22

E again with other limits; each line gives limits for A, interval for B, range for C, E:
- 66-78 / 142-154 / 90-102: -17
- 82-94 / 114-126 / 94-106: -6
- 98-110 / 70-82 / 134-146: 8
